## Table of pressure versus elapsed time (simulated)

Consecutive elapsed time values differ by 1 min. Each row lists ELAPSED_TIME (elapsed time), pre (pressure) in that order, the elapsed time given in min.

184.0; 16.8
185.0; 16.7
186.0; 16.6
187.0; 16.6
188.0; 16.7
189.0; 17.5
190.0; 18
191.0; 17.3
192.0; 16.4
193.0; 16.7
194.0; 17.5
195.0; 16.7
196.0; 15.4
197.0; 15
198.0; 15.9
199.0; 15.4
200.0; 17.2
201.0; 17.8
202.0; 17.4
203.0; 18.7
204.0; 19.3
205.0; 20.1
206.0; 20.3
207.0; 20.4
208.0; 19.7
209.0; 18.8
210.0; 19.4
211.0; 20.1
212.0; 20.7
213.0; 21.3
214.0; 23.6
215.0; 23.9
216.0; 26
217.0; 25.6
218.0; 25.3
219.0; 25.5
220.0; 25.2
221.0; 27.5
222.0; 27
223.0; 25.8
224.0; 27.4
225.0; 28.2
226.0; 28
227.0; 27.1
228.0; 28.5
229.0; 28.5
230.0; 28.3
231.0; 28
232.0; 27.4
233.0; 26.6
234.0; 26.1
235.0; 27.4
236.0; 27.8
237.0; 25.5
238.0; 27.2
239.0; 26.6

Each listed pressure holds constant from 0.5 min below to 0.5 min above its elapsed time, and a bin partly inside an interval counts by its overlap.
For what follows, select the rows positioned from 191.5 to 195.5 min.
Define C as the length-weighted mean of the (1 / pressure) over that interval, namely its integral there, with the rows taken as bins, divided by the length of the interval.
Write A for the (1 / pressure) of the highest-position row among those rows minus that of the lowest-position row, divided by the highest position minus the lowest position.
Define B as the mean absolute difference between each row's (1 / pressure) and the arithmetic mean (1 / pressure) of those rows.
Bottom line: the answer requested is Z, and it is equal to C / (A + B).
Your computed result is 74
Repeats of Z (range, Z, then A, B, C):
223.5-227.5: 52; 0.0001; 0.0006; 0.036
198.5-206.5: 30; -0.0022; 0.0041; 0.055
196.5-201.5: 58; -0.0026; 0.0037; 0.062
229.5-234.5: 21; 0.0007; 0.0010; 0.037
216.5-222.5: 49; -0.0004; 0.0012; 0.038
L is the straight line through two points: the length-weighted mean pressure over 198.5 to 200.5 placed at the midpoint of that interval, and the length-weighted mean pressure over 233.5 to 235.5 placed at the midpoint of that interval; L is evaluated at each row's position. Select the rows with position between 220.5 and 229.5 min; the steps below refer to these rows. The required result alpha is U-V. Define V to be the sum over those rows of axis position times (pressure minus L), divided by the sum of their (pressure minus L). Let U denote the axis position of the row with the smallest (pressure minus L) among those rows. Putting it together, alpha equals -1.8 min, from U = 223.0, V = 224.8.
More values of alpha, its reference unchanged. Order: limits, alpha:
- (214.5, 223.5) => 4.1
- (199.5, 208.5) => -2.6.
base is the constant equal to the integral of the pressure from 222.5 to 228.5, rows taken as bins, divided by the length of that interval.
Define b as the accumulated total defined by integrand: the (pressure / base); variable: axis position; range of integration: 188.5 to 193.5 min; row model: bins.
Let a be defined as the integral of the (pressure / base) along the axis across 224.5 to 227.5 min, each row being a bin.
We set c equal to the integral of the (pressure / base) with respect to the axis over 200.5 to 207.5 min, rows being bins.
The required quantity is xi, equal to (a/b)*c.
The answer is 5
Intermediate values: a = 3.03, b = 3.1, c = 4.9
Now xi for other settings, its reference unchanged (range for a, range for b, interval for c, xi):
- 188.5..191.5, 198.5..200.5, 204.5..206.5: 2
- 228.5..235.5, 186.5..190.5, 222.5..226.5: 11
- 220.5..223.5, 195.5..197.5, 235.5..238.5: 8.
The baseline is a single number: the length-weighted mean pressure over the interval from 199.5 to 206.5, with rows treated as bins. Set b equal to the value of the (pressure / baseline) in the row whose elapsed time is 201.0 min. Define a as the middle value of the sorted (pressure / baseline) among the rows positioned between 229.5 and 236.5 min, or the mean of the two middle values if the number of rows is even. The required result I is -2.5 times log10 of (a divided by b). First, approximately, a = 1.47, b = 0.95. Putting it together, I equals -0.5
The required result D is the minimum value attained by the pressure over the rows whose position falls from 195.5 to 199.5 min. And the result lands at 15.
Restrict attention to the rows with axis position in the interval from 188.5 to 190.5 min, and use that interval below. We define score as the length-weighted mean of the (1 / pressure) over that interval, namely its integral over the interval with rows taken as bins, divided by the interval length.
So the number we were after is 0.056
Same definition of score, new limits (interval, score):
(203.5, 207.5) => 0.050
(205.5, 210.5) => 0.051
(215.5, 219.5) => 0.039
